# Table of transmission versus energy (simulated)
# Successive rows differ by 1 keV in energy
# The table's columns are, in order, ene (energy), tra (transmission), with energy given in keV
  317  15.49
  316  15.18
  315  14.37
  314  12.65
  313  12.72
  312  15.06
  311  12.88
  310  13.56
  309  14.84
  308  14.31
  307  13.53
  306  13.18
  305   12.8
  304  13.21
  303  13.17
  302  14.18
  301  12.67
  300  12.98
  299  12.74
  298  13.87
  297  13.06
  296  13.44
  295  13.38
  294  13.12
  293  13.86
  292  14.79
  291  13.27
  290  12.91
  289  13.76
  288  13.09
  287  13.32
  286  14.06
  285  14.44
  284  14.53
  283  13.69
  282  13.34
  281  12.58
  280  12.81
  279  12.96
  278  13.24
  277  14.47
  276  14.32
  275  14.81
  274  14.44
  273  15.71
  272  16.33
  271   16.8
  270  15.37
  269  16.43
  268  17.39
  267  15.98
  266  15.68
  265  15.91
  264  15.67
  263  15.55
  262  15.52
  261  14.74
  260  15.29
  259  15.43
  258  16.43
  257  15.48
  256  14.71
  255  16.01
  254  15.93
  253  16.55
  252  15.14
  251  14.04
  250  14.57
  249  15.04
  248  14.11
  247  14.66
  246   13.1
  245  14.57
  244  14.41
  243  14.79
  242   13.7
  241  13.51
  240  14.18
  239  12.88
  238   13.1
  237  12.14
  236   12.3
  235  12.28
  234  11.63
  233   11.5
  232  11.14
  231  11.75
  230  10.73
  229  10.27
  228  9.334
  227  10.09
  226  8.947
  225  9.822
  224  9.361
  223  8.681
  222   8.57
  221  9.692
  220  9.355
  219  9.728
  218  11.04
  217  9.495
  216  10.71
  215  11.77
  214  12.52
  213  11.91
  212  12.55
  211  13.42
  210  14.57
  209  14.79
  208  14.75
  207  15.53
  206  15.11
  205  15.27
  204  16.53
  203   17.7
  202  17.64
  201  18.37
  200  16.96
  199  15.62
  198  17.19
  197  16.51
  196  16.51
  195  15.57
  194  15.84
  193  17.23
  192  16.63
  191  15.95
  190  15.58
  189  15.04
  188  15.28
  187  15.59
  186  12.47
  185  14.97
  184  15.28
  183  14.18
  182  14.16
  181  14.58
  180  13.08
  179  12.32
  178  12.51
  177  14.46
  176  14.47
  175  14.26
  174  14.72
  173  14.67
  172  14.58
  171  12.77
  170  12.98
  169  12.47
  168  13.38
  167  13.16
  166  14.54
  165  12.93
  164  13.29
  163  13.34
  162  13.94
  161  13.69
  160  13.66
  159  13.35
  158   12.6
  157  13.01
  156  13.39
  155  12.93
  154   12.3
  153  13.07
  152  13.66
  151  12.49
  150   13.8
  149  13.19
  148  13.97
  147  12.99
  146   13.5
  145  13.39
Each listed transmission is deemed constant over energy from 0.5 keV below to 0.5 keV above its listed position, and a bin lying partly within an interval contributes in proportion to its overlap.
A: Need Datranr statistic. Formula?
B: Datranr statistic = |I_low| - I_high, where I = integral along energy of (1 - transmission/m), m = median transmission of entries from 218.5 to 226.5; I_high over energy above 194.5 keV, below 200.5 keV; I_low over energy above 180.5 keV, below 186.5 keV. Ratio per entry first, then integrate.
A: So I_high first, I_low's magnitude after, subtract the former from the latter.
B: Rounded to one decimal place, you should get 7.7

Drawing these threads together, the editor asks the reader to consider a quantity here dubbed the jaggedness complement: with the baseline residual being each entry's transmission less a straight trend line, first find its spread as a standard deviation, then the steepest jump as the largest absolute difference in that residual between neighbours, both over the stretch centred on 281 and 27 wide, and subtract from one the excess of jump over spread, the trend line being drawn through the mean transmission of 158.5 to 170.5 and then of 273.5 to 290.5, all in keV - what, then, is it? 0.8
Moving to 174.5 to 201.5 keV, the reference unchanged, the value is -0.6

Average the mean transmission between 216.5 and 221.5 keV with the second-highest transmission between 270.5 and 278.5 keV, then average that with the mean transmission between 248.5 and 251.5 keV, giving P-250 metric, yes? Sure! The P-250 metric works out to 13.8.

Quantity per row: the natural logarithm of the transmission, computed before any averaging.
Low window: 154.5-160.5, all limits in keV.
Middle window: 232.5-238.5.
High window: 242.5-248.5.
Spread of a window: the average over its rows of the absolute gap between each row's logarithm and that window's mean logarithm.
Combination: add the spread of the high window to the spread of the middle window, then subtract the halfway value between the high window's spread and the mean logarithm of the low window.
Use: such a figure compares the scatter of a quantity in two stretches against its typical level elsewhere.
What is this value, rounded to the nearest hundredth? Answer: -1.24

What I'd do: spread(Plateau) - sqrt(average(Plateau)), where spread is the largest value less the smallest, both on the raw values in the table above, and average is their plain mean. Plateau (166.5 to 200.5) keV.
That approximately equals 1.1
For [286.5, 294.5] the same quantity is -1.8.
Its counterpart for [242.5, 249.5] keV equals -1.9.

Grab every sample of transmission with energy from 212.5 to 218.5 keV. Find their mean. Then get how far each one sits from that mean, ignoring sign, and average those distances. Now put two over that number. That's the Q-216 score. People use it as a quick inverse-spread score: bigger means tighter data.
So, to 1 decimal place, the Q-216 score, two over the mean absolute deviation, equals 2.4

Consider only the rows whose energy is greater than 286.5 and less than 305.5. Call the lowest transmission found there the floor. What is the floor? 12.67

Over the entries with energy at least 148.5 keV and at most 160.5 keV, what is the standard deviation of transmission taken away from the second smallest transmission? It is 12.0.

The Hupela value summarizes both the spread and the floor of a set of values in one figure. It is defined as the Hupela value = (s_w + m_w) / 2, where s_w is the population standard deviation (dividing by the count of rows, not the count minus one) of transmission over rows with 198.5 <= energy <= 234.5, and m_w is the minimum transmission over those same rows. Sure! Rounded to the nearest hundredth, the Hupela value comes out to 5.73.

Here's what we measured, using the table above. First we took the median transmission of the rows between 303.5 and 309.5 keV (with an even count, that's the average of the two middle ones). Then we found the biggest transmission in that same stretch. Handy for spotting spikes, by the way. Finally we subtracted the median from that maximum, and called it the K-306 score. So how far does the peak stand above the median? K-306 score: 1.47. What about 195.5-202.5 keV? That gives 1.41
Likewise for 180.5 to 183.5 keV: 0.40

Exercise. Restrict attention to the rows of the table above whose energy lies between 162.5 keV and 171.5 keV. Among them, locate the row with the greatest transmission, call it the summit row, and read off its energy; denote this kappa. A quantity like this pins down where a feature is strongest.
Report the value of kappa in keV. 166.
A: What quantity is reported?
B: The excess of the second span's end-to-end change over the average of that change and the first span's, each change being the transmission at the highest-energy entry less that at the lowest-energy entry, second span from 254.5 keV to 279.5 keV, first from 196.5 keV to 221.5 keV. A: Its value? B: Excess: 1.9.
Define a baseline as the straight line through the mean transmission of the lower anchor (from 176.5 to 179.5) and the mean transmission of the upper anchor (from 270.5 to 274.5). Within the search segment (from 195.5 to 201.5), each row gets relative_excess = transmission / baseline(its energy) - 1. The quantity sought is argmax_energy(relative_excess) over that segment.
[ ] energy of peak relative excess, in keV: 201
